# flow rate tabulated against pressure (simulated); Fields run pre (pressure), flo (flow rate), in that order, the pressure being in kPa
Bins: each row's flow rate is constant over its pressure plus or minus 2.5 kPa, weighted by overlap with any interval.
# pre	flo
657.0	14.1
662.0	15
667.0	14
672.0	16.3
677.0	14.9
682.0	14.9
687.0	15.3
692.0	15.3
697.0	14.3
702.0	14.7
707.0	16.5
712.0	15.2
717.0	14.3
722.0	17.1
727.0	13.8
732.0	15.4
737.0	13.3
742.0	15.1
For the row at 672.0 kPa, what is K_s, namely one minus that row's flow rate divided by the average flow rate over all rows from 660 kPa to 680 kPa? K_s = -0.083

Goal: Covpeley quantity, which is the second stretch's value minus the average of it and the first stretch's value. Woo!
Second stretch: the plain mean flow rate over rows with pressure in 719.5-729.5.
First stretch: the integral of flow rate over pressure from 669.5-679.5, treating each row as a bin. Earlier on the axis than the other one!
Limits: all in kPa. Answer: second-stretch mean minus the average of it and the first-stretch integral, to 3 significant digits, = -70.3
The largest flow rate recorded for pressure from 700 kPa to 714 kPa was 16.5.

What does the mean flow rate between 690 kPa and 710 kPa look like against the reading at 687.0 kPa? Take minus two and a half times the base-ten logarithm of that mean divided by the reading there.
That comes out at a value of 0.007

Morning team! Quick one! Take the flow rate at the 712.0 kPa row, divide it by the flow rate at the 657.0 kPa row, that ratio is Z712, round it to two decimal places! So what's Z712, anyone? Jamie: 1.08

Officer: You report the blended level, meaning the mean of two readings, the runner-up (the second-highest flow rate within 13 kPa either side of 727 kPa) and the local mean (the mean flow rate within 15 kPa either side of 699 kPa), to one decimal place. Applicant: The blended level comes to 15.3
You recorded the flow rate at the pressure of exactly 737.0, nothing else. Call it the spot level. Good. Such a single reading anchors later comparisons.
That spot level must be 13.3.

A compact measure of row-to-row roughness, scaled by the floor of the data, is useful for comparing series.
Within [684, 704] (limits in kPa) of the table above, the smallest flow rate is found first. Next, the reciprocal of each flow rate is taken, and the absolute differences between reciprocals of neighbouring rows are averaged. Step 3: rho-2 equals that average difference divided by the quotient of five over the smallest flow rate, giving 0.0062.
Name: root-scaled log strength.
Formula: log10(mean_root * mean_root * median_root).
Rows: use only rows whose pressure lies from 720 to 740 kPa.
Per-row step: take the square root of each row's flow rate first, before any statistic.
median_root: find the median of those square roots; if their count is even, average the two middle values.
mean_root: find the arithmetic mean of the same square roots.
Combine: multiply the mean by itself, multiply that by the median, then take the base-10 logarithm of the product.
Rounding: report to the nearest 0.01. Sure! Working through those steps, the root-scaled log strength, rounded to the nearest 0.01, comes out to 1.75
